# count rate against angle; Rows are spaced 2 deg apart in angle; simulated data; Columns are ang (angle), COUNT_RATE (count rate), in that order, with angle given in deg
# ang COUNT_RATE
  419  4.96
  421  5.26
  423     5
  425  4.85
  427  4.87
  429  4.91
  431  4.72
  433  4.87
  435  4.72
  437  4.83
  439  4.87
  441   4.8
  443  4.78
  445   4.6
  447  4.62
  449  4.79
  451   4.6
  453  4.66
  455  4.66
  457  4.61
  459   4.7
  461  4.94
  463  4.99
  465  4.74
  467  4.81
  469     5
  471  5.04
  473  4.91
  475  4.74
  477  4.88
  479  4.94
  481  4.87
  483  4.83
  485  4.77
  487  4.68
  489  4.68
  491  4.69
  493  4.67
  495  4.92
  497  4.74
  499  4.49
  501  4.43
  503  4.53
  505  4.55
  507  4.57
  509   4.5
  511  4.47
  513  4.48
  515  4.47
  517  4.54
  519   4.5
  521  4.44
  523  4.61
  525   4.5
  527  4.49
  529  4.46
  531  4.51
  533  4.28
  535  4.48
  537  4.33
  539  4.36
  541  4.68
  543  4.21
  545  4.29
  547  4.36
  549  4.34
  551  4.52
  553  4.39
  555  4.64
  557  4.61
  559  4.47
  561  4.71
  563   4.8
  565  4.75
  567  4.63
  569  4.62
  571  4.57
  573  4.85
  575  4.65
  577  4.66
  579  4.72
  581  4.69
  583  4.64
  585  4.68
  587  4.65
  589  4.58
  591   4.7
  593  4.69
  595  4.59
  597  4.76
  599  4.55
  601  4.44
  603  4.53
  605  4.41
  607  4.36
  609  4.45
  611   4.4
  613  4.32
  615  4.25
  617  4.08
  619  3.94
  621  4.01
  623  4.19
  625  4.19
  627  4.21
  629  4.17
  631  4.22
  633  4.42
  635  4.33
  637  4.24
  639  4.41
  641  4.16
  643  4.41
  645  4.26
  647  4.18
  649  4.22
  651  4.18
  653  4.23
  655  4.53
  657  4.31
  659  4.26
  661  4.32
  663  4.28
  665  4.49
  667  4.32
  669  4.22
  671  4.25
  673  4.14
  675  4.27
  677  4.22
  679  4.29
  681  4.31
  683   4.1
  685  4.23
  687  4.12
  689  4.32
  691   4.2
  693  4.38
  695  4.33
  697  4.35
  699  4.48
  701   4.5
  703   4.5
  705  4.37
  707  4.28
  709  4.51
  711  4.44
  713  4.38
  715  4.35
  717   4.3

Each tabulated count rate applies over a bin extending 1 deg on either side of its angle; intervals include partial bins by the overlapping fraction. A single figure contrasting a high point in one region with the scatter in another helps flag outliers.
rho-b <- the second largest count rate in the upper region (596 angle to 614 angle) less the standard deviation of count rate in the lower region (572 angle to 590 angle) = 4.48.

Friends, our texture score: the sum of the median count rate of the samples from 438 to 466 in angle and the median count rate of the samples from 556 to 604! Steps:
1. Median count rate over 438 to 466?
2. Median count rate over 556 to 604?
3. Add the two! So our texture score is 9.37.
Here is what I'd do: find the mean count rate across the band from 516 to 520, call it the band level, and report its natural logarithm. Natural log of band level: 1.51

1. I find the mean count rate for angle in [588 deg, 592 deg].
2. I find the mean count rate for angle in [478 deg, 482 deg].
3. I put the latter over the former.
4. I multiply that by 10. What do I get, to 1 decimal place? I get 10.6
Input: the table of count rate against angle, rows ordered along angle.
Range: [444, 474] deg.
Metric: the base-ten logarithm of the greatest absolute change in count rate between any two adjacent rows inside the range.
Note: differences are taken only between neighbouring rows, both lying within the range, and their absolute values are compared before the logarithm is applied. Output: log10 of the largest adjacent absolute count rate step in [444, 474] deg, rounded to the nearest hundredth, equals -0.60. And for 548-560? -0.60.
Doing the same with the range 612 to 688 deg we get -0.52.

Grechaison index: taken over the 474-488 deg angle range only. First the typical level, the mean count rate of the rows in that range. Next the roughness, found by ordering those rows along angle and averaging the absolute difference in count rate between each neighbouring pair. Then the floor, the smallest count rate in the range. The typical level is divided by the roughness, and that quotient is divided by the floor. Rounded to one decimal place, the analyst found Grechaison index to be 13.4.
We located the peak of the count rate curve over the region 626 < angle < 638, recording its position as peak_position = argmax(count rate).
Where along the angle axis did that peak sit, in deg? 633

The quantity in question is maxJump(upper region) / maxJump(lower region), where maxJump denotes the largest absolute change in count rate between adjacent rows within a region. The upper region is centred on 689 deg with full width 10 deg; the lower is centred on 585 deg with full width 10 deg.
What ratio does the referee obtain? 2.9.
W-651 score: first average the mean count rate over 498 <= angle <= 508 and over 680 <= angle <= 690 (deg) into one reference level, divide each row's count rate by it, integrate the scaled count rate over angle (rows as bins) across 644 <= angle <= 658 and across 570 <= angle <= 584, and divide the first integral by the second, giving 0.91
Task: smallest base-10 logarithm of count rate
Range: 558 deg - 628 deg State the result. 0.595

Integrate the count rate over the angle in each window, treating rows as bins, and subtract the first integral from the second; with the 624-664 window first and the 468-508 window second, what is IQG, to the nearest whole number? 19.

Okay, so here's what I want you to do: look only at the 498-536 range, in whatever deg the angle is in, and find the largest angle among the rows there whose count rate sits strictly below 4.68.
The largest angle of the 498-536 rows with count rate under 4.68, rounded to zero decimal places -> 535 deg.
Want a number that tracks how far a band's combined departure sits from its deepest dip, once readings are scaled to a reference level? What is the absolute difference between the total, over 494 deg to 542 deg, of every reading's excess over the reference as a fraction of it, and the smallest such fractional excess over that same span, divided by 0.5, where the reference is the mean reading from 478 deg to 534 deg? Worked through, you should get 0.7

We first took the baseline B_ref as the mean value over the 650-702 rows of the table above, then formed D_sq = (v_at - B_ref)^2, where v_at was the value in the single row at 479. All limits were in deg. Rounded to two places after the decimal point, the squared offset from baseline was 0.42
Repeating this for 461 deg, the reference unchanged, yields 0.42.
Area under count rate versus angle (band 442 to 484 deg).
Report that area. 201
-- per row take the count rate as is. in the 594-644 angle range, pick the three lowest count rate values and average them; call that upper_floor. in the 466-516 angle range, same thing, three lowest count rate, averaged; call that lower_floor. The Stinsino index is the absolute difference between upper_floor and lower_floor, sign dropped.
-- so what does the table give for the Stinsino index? 0.45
